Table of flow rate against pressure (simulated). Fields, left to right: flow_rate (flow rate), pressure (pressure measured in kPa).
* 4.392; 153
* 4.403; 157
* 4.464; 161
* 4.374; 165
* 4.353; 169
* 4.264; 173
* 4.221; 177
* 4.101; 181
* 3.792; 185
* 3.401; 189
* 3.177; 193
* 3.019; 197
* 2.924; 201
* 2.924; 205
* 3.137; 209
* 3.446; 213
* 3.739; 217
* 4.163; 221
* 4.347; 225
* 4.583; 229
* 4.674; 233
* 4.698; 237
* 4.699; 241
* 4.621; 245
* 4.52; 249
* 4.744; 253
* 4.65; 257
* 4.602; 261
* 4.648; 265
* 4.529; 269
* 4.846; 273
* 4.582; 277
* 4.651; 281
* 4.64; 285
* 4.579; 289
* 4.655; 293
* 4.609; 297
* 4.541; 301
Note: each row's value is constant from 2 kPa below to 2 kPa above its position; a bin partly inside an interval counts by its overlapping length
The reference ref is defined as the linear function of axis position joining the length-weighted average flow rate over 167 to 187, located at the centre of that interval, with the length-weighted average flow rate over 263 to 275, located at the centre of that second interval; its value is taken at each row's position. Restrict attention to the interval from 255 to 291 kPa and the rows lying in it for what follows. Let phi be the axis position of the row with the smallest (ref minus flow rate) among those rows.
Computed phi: 273 kPa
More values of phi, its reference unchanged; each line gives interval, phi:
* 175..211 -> 177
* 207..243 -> 237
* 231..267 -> 237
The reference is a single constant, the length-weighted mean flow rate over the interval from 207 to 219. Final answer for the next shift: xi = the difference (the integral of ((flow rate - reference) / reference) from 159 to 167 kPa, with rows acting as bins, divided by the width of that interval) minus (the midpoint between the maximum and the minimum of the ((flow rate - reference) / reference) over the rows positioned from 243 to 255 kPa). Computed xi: -0.06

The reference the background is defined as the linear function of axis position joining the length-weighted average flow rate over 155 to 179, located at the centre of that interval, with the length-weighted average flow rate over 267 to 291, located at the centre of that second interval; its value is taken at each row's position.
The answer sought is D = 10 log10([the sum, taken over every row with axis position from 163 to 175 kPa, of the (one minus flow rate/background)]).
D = -18.3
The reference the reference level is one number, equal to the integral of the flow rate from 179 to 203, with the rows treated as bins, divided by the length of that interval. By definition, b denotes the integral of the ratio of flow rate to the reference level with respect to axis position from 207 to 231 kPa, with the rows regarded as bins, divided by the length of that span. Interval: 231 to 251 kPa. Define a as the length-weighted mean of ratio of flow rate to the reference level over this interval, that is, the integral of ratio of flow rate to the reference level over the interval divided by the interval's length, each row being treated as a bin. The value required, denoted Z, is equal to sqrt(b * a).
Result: 1.25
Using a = 1.36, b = 1.15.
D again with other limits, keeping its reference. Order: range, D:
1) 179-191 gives -3.7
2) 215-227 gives -5.7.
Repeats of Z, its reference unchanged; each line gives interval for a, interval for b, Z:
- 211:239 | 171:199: 1.17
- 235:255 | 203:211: 1.10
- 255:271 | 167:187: 1.28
